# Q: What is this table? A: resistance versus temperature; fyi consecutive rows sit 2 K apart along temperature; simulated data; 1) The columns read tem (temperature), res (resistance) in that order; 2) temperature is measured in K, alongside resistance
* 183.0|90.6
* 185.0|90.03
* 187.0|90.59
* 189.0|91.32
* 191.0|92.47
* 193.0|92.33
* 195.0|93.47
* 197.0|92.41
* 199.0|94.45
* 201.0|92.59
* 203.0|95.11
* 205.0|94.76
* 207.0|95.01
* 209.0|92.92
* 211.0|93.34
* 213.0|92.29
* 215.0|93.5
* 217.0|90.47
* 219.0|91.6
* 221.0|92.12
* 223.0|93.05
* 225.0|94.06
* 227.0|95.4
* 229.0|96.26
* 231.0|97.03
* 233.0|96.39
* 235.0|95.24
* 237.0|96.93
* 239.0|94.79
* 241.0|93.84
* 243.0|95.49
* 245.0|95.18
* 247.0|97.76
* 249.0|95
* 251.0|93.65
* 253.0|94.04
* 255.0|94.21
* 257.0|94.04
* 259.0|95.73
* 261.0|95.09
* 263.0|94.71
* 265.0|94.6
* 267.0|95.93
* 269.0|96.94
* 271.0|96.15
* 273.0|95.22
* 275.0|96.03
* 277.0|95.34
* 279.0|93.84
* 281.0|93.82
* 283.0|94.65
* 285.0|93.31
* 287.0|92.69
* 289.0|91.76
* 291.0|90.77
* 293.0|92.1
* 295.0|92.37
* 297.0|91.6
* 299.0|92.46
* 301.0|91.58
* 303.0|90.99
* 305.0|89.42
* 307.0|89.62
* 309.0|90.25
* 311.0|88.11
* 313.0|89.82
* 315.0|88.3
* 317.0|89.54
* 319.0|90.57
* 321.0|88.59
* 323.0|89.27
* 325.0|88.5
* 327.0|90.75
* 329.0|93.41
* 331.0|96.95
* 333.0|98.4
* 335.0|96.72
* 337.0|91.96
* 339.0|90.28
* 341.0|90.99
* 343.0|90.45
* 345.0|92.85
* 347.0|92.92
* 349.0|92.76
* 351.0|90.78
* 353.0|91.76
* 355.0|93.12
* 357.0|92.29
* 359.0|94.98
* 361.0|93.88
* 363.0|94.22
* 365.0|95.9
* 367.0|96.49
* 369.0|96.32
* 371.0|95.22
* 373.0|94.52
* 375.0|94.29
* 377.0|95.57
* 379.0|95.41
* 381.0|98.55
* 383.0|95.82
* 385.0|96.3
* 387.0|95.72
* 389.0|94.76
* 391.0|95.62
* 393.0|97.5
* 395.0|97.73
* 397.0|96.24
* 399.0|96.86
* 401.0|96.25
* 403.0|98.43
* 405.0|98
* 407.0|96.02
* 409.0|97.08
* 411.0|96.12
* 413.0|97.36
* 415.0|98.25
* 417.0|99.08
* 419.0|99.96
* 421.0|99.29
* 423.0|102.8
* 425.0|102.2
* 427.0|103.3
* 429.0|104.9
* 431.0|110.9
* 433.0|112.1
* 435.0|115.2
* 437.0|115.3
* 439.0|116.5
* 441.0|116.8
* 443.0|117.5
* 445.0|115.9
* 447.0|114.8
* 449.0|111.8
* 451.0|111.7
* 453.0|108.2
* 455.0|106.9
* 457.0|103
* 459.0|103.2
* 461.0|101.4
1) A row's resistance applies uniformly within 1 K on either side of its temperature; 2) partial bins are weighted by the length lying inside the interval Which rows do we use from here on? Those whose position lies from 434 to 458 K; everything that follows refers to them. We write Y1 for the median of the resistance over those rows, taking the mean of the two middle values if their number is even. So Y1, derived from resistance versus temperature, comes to 115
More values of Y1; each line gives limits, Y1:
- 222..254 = 95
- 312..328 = 89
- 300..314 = 90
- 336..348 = 91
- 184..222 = 92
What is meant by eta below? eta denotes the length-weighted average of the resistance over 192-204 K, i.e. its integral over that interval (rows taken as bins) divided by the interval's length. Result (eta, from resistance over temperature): 93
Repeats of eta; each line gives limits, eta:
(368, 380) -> 95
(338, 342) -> 91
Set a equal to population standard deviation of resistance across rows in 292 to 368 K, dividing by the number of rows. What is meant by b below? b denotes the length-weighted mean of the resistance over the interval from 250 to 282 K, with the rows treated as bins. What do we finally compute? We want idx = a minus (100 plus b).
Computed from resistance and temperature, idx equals -192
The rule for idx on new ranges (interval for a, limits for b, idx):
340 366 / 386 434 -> -198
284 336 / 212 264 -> -192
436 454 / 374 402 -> -193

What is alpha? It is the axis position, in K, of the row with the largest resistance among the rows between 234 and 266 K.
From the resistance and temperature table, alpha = 247.0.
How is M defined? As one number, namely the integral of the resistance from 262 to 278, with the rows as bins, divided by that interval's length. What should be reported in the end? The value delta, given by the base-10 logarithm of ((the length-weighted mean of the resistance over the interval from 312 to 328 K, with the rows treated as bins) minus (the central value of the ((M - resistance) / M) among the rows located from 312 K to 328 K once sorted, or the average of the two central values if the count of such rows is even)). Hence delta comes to 1.95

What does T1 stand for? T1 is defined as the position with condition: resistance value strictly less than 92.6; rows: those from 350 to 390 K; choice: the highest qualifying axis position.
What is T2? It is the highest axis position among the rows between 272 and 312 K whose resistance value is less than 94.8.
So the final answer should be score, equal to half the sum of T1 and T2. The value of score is 334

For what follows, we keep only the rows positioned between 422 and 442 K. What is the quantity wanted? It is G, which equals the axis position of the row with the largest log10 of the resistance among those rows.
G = 441.0 K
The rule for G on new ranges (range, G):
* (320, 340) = 333.0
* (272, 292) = 275.0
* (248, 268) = 267.0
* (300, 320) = 301.0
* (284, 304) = 285.0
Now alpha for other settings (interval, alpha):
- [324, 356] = 333.0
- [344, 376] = 367.0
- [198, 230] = 229.0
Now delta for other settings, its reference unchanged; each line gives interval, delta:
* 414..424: 2.00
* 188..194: 1.96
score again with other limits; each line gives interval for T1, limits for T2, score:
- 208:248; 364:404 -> 305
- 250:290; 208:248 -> 265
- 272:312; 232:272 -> 288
